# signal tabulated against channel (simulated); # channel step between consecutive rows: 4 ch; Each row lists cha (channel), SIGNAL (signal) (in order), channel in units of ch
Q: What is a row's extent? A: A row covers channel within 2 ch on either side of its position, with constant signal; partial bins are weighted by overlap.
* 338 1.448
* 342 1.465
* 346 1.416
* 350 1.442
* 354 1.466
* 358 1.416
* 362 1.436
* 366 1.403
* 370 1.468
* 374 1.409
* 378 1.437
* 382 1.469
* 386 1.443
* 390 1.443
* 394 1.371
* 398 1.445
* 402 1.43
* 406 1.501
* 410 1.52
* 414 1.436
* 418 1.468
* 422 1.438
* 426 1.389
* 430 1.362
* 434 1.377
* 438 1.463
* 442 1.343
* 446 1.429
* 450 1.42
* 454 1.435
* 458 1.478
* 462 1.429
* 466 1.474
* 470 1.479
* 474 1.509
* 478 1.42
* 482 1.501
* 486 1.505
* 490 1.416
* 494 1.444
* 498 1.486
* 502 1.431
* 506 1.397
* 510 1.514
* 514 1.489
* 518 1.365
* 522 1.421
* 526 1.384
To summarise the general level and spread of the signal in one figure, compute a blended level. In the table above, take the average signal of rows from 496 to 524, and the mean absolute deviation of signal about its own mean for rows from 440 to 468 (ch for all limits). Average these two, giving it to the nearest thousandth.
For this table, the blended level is 0.736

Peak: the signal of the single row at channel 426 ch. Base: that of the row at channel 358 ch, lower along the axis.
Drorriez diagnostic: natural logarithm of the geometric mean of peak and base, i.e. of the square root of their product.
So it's 0.338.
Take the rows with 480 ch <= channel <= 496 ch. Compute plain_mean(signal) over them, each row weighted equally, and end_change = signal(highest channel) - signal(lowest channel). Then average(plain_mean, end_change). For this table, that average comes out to 0.705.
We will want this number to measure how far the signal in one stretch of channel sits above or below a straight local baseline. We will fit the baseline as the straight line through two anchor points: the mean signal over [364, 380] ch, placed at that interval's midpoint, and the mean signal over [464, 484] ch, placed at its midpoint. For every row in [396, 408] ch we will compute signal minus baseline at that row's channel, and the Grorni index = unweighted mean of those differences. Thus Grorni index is 0.015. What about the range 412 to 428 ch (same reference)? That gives -0.019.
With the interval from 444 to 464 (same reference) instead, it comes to -0.029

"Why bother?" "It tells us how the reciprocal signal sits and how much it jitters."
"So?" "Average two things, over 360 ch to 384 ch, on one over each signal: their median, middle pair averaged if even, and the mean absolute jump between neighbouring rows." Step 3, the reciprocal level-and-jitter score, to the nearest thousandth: 0.359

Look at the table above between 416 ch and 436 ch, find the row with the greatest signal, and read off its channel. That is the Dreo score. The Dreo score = 418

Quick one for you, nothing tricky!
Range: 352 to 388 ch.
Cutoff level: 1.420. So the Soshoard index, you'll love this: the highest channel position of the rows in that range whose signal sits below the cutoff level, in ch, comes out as 374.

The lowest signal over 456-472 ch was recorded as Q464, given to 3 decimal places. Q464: 1.429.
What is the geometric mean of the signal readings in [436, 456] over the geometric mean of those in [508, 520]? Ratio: 0.974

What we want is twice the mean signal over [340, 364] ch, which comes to 2.88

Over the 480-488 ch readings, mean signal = 1.50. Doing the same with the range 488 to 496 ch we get 1.43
